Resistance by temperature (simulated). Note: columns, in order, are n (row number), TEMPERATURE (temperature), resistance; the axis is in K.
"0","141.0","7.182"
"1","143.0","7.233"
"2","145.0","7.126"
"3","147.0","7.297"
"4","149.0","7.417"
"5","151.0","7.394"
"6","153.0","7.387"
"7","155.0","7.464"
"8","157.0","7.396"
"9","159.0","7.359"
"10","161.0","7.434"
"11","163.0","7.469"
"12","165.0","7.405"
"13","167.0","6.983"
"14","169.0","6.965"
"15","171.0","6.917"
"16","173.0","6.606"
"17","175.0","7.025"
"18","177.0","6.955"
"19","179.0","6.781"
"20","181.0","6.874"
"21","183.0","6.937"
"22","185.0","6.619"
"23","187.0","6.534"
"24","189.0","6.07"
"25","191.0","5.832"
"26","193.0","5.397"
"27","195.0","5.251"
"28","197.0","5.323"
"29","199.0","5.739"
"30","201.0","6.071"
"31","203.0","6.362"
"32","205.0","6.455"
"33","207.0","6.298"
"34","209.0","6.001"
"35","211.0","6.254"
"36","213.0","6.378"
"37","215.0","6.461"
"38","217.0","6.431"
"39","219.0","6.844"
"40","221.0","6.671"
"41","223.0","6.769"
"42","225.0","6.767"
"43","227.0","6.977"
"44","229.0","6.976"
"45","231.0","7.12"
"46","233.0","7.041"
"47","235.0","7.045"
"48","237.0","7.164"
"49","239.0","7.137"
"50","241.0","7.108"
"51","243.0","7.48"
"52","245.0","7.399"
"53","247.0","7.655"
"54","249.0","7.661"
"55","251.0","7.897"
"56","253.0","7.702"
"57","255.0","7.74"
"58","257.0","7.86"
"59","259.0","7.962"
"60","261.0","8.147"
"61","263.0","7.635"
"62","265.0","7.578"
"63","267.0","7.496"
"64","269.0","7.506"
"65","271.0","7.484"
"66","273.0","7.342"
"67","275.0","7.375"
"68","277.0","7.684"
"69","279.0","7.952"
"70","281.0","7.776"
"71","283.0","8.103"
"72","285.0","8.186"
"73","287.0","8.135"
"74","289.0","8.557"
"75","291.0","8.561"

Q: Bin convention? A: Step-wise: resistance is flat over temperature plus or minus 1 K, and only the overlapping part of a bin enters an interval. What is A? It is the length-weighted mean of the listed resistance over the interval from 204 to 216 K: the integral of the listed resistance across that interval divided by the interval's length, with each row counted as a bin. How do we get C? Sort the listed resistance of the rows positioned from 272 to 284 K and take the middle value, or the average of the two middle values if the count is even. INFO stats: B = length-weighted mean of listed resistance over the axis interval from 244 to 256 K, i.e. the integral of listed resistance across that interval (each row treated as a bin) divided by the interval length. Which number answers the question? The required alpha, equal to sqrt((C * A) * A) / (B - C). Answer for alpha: -323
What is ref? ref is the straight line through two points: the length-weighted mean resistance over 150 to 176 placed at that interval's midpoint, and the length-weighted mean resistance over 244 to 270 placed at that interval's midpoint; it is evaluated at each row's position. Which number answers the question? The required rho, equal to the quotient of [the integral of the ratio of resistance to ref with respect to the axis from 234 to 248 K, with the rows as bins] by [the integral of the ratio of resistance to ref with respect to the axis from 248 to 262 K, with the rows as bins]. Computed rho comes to 0.94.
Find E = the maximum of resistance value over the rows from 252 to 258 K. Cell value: 7.86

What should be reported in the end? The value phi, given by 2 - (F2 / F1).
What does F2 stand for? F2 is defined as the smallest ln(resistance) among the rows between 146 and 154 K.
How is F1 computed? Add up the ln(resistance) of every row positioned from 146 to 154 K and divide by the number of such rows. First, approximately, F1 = 2.00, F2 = 1.99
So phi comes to 1.01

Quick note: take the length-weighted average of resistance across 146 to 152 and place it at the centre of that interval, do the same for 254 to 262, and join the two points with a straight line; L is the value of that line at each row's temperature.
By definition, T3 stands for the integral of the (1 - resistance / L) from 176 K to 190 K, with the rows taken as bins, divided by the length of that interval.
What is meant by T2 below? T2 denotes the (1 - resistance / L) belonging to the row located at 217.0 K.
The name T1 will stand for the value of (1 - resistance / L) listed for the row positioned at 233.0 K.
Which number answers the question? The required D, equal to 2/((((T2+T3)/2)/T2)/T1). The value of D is 0.23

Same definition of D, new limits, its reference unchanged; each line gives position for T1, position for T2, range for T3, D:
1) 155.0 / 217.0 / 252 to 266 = -0.03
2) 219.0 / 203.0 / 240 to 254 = 0.37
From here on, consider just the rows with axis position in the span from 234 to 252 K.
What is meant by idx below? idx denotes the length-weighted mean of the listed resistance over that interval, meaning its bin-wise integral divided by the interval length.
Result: 7.4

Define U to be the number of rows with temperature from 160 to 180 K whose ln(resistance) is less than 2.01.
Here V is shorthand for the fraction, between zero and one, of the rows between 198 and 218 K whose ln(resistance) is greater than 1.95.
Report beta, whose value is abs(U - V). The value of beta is 9.0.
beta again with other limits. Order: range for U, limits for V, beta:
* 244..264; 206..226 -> 1.0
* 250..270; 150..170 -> 0.8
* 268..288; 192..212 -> 2.0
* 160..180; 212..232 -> 8.9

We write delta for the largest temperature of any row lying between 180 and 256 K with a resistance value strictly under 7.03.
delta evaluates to 229.0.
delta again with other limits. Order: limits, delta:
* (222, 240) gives 229.0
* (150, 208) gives 207.0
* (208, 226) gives 225.0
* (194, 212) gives 211.0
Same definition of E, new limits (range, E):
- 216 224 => 6.844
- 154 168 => 7.469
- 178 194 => 6.937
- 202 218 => 6.461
